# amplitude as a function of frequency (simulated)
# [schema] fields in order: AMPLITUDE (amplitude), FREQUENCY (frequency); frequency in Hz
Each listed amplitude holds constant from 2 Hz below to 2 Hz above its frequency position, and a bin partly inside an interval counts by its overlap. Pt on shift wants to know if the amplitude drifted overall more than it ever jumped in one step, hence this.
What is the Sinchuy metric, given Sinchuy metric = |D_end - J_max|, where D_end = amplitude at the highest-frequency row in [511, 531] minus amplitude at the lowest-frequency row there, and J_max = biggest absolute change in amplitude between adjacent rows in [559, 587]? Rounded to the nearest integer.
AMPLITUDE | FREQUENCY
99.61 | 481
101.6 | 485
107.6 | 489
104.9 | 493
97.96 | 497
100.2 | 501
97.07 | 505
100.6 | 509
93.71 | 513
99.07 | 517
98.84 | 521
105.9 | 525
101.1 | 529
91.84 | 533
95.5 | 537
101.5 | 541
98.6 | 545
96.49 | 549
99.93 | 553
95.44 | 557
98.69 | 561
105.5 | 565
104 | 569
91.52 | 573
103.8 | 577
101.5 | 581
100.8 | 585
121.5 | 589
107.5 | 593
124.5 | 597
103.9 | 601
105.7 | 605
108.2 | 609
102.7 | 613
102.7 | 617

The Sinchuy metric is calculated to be 5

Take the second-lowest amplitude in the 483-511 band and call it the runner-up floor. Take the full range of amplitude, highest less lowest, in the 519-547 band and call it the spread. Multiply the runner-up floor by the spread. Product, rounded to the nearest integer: 1377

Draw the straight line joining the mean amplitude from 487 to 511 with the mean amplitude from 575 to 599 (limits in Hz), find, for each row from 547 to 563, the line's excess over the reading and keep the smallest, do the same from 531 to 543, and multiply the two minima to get 27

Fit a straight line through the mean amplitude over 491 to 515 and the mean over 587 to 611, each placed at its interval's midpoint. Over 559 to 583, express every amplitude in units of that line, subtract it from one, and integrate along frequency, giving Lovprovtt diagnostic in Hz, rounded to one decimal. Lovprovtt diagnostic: 1.6 Hz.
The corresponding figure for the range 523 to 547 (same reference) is 1.0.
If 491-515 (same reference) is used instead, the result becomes 0.0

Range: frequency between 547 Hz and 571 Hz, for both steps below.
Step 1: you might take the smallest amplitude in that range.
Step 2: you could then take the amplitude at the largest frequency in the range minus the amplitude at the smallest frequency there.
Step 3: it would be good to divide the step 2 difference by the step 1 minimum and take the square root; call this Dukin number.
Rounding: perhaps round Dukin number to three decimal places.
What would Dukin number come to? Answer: 0.281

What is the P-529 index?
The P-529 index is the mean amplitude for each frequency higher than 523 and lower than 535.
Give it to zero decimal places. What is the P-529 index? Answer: 100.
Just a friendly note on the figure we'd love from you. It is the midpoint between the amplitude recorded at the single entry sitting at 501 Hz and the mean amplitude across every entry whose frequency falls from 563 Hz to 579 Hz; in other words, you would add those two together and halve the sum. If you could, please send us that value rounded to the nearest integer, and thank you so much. 101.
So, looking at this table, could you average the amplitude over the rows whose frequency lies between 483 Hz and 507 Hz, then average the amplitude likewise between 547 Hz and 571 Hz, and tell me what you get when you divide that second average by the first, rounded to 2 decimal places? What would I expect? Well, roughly 0.98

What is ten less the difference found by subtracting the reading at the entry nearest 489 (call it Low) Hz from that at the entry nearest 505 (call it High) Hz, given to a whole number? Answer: 21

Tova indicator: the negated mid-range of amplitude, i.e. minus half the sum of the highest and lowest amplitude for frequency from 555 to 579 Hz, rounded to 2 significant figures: -99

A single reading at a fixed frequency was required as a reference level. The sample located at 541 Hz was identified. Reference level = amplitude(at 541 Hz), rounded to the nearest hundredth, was 101.50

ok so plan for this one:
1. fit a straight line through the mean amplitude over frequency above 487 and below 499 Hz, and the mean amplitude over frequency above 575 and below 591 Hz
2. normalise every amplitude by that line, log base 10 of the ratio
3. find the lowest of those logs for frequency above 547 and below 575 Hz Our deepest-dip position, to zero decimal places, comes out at 573 Hz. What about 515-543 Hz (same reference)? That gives 533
